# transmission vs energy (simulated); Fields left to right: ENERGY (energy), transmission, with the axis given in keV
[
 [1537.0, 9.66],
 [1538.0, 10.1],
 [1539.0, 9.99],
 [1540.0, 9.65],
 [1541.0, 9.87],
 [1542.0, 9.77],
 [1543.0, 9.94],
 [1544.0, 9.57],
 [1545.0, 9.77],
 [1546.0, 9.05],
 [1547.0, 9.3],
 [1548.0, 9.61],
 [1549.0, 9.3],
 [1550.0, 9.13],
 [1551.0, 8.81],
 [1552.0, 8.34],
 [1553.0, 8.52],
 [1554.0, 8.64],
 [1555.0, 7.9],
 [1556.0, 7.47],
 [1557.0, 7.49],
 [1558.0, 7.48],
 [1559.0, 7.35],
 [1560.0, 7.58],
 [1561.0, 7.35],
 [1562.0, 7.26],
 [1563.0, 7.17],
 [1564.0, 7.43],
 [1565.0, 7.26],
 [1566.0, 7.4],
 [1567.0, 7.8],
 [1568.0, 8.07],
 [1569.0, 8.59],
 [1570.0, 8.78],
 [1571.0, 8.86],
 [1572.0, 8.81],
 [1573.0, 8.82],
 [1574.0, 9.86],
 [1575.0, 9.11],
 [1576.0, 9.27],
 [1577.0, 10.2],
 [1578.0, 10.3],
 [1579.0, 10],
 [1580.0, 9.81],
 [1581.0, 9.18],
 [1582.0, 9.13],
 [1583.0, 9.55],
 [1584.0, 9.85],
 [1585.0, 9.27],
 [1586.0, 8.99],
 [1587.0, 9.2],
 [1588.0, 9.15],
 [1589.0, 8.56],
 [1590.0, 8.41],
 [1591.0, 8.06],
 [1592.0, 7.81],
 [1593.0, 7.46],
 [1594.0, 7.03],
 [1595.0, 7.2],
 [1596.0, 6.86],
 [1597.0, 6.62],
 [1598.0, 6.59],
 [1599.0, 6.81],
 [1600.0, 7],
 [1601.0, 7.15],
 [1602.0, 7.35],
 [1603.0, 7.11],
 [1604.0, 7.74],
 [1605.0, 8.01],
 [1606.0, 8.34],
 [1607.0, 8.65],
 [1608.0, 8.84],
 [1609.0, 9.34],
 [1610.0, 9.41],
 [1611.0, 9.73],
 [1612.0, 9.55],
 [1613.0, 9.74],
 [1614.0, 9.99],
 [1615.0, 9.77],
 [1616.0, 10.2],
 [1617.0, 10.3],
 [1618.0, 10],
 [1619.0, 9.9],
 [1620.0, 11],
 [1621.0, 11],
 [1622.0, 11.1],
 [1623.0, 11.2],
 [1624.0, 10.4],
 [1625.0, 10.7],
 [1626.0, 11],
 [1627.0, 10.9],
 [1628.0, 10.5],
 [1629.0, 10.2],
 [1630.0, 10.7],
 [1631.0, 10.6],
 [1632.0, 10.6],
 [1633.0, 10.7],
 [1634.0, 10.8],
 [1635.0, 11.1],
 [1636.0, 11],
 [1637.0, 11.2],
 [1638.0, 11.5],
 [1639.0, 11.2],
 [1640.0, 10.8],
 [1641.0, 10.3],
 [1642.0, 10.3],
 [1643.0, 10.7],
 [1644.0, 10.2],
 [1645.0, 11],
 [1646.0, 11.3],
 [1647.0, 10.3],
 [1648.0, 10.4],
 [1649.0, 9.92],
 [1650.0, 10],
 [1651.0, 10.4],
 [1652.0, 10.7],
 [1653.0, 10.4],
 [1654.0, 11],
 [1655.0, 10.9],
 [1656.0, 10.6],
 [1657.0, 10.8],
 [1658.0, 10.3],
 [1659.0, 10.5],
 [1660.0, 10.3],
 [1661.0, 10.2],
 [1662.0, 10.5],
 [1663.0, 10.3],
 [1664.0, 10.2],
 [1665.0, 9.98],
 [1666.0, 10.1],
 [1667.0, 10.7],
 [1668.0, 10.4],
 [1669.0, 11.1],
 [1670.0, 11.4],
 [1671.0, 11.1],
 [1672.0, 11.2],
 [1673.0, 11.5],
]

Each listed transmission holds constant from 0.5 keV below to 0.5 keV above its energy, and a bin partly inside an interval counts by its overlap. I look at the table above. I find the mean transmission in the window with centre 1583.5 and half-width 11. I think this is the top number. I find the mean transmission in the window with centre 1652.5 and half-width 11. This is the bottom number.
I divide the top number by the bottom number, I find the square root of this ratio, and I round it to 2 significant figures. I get 0.93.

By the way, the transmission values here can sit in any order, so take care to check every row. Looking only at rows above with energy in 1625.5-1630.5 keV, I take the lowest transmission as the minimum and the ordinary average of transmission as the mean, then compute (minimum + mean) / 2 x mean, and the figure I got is 111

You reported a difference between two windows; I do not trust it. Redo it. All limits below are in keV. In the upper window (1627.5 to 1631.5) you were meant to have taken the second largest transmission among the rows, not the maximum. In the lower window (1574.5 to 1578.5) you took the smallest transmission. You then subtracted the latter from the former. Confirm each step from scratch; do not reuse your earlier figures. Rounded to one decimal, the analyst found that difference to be 1.5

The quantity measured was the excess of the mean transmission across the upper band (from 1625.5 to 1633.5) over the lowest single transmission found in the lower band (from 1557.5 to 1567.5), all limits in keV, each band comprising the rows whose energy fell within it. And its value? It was 3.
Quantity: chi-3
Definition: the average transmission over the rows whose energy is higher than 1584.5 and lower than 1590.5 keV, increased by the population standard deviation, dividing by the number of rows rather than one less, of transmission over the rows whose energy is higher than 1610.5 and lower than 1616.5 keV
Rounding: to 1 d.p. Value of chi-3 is 9.1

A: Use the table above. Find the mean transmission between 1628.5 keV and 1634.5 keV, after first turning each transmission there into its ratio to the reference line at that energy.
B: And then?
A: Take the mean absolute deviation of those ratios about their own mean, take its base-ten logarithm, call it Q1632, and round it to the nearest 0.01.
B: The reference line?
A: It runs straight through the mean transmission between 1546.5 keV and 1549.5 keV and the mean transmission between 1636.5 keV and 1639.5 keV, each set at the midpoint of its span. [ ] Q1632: -1.97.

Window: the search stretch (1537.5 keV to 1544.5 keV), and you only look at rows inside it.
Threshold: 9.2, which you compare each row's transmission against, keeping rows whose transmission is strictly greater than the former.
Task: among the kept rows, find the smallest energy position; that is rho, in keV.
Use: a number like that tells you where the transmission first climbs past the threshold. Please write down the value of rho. 1538.0 keV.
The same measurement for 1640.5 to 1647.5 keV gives 1641.0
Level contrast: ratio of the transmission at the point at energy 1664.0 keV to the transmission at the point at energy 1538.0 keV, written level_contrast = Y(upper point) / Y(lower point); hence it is 1.01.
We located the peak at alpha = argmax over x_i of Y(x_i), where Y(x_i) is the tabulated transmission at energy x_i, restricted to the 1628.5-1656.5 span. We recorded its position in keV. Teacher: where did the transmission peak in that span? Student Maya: 1638.0 keV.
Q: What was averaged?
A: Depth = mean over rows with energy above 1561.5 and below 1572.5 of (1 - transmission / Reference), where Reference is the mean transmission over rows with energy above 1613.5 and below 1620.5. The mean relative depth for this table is 0.22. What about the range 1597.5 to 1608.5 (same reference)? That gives 0.25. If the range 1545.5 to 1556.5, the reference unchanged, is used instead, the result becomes 0.14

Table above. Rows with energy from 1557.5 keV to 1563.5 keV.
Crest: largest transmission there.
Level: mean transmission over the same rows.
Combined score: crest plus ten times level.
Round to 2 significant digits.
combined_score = 81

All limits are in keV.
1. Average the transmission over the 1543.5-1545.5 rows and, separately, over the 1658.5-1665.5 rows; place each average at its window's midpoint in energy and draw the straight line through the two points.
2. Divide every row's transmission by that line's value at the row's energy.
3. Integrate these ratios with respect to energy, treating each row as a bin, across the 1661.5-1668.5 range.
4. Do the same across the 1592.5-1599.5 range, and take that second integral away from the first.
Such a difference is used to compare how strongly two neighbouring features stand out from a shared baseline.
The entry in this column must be 2.1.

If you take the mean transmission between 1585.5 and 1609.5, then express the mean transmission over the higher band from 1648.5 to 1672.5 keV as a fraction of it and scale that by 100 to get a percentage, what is 134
